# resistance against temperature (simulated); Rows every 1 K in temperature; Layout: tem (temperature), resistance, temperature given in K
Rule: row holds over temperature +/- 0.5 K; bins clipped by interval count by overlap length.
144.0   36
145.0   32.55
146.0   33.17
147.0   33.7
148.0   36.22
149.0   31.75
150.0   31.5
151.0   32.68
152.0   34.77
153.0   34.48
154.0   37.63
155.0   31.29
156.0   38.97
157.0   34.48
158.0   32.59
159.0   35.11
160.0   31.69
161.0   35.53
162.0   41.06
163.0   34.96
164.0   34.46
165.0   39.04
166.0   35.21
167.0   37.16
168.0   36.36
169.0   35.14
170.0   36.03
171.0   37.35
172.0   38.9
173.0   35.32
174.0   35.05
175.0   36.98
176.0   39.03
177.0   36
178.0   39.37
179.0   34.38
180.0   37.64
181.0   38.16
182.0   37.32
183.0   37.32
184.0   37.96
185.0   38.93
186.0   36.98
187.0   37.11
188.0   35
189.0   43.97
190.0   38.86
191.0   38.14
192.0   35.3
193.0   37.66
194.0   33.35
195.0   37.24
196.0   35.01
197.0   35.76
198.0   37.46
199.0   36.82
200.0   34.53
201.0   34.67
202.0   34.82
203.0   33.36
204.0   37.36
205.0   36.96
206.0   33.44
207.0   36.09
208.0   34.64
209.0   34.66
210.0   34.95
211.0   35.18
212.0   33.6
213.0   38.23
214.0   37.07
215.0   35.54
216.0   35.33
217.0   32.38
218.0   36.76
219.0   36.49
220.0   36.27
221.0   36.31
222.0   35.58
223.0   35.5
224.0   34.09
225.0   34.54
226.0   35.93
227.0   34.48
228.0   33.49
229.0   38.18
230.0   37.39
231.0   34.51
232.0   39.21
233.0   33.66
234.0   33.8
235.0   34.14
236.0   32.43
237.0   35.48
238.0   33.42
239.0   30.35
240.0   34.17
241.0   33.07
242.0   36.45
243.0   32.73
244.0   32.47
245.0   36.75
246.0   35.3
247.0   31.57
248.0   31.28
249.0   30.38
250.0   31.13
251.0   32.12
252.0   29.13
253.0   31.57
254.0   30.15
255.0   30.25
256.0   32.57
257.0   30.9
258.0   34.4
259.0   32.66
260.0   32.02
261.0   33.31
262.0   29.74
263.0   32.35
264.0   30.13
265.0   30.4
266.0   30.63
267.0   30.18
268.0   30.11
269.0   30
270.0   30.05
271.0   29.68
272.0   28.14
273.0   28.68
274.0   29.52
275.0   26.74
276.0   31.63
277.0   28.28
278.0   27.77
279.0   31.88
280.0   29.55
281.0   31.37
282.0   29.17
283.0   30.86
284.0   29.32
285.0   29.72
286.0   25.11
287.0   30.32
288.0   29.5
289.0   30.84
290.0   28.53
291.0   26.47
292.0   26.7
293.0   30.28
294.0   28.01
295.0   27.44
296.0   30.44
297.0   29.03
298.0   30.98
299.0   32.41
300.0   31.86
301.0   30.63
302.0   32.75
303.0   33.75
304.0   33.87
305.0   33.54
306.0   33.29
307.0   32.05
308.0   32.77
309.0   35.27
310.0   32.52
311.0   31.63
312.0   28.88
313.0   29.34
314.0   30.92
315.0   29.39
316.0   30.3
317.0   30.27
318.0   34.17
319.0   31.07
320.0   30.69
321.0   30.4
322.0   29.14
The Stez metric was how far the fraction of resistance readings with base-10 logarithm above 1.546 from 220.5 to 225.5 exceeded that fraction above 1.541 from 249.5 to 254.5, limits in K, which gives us 0.6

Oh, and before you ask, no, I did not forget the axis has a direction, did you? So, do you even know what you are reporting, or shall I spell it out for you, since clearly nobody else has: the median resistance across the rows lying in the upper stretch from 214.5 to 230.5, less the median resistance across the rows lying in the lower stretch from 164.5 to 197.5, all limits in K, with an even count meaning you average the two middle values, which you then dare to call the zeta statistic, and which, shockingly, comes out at -2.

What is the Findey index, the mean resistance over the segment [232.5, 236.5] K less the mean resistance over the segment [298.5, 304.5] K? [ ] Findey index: 1.0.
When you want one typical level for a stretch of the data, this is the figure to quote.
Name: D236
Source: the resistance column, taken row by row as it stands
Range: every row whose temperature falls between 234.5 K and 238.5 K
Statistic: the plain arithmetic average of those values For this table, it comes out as 34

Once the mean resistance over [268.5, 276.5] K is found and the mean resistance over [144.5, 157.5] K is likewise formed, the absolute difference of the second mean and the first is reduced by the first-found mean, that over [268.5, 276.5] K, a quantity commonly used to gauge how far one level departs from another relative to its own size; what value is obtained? -25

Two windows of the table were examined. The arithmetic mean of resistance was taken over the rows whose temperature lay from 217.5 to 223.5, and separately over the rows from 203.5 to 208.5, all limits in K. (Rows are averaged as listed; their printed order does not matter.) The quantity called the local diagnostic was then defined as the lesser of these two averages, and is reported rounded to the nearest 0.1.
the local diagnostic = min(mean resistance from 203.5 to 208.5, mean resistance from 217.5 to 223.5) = 35.7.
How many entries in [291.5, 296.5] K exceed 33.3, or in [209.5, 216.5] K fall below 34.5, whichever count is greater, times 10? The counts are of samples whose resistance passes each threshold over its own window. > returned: 10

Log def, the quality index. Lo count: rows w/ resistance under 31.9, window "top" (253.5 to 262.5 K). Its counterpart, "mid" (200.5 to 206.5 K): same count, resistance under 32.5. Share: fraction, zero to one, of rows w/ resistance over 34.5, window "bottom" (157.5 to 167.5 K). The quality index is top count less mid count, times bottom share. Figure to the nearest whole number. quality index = 3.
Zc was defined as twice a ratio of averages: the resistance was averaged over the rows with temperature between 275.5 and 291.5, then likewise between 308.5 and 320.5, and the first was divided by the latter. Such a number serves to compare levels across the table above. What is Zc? 1.88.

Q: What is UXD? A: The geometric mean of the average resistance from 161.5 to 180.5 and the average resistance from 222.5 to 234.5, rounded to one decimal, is 36.1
